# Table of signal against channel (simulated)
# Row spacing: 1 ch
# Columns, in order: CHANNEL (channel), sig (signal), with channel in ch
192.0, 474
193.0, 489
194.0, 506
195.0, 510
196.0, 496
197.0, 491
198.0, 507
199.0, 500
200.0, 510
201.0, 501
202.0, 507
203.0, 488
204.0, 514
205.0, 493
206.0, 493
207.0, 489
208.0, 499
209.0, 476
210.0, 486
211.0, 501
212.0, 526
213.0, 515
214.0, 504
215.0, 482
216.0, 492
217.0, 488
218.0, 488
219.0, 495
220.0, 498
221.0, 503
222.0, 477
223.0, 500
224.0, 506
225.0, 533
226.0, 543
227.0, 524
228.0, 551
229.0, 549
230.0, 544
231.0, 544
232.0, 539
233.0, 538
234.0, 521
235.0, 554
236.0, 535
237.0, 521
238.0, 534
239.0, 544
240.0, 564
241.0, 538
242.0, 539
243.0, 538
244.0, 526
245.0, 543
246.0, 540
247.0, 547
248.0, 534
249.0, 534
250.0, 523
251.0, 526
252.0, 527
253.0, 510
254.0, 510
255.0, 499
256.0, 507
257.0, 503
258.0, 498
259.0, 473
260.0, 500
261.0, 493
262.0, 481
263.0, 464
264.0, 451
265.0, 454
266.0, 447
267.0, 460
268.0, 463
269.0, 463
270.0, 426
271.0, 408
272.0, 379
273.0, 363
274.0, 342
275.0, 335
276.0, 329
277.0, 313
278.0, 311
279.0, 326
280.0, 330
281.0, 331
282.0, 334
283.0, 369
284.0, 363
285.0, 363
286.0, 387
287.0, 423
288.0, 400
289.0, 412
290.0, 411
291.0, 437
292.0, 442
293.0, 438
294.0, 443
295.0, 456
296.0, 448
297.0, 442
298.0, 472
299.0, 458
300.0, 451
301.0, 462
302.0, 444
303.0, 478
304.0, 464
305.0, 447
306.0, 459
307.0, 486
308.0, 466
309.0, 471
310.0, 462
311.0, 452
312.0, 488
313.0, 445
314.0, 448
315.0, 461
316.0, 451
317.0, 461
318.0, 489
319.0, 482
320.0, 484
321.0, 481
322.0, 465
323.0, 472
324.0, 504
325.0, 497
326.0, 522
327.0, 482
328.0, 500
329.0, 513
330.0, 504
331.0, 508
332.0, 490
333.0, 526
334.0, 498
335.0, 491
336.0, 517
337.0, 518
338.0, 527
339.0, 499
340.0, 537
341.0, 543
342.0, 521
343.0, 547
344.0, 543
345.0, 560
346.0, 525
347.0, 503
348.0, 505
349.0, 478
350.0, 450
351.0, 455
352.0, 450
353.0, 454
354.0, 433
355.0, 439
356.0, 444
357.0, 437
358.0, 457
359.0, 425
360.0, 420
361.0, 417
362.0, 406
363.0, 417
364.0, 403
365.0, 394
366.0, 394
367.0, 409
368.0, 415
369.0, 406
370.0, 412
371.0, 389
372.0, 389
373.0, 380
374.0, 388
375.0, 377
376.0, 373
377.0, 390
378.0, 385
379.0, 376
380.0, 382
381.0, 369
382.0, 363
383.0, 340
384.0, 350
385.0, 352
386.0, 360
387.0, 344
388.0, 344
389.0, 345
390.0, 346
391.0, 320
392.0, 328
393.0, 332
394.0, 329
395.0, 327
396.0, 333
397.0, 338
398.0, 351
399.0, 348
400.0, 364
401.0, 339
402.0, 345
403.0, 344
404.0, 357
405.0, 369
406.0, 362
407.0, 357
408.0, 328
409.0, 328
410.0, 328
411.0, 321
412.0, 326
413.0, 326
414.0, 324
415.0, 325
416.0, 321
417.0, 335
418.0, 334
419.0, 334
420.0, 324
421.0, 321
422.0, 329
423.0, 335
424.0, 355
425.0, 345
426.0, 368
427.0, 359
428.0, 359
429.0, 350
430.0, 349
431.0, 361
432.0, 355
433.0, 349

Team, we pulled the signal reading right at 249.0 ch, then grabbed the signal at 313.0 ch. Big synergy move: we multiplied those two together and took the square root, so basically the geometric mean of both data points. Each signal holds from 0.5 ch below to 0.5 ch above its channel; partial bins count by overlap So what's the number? 487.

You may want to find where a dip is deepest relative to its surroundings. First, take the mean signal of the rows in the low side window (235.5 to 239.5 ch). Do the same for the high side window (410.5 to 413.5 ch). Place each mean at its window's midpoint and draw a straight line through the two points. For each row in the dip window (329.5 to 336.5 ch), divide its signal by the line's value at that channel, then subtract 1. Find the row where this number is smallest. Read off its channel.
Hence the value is 332.0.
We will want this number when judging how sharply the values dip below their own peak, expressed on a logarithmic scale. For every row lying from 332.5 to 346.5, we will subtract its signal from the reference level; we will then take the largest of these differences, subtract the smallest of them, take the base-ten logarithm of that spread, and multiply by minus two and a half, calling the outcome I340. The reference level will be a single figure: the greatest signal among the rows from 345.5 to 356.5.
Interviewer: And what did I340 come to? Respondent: -4.60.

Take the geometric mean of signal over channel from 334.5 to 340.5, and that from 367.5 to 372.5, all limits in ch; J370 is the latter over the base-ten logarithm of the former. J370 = 148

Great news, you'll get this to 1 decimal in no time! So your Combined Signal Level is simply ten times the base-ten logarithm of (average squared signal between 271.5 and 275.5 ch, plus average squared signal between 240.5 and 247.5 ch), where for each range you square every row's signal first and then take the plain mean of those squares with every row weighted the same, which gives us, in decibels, 56.2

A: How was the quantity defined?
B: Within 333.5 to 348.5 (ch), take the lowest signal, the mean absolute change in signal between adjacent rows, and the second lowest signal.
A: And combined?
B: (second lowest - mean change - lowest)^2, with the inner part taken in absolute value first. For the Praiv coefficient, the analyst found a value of 107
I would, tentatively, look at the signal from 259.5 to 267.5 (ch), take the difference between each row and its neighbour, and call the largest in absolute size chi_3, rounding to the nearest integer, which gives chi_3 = 17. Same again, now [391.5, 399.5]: 13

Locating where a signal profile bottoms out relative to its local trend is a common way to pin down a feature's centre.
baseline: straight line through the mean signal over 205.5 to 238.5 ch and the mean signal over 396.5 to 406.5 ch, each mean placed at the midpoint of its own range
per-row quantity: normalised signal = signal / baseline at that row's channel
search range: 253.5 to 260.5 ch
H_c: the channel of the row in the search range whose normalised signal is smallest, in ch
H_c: 259.0 ch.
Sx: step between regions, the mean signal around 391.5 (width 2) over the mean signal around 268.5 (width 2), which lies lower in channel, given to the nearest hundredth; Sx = 0.70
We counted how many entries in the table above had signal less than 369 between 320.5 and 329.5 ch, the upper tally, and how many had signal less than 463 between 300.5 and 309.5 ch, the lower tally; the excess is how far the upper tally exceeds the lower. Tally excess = -4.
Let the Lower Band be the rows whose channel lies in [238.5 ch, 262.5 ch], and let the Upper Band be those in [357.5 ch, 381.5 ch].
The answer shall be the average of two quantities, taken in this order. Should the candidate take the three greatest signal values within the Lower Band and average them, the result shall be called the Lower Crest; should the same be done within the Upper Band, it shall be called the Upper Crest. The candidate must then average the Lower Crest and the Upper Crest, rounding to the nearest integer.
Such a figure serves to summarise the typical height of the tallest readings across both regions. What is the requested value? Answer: 493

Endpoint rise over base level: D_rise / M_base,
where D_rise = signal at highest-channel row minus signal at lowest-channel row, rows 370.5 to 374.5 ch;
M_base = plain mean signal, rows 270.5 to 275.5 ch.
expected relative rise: 0.00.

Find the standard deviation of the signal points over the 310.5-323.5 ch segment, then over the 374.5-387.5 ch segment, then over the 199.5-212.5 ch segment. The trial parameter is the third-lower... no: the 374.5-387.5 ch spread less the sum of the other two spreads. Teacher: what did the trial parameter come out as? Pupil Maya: -13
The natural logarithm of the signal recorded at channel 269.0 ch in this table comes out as 6.14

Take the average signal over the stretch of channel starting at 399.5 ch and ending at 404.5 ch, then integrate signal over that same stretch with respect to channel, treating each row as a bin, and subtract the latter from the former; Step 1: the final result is -1399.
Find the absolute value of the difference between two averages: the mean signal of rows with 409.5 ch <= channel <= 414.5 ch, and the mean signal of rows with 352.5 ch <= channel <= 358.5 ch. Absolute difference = 119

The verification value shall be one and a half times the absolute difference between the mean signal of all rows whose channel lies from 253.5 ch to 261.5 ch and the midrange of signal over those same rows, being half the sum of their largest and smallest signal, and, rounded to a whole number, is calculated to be 10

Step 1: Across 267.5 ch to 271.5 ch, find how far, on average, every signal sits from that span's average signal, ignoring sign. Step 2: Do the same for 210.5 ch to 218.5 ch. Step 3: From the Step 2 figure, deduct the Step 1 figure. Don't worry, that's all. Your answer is -11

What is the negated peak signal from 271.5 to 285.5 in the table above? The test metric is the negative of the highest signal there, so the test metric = -379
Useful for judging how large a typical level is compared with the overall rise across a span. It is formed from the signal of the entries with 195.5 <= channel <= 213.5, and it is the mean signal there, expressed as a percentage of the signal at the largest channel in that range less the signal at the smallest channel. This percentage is 2629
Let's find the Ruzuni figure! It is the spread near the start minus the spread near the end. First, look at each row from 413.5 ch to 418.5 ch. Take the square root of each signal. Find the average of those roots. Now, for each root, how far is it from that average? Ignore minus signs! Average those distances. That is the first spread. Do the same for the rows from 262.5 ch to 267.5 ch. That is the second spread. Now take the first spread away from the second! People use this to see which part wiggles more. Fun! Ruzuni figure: -0.02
